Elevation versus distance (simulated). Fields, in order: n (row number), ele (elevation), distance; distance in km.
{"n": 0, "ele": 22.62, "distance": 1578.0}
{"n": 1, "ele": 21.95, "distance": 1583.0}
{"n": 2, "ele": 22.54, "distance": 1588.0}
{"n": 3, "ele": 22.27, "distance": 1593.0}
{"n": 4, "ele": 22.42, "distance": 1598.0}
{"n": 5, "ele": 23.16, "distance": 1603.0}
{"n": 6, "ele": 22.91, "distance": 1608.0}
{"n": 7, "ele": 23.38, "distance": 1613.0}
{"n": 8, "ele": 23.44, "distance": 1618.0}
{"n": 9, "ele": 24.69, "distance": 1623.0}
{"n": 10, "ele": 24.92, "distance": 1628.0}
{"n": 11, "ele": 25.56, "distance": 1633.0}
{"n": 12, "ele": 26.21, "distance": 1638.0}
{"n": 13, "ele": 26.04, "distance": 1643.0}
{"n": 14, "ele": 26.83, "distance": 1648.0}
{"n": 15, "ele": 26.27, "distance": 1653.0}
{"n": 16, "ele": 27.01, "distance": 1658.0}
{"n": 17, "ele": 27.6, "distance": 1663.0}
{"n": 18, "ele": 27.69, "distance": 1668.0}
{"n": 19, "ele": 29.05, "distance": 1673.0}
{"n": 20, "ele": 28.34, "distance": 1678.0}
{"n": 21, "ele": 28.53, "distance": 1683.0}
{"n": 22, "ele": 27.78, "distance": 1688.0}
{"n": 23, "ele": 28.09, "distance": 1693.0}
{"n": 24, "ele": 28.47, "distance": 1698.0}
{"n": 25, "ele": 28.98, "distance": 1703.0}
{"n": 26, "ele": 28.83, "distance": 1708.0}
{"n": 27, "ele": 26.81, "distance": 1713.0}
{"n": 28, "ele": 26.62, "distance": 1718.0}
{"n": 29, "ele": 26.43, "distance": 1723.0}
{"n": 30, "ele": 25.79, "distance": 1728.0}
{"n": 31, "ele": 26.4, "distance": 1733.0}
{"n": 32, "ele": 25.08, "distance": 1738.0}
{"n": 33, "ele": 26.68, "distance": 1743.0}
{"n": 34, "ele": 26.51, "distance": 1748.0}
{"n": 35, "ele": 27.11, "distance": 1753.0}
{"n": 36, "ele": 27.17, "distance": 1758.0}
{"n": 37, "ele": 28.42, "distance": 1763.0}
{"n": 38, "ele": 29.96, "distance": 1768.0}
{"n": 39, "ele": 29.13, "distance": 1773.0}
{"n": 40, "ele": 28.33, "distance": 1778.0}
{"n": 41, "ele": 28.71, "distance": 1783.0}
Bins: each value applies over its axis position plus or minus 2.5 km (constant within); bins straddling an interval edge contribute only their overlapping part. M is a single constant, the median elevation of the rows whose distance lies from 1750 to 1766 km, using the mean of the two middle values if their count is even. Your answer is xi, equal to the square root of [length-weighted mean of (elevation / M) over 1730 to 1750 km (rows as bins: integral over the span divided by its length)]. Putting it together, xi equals 0.98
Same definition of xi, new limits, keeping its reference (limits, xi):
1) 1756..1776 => 1.03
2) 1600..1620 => 0.92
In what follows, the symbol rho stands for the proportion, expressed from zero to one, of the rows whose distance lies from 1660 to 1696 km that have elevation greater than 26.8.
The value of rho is 1.0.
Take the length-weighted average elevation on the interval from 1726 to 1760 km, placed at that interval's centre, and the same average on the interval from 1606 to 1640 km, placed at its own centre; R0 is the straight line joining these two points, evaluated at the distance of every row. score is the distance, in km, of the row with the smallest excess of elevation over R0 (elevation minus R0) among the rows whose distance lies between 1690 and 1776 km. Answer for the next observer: 1738.0 km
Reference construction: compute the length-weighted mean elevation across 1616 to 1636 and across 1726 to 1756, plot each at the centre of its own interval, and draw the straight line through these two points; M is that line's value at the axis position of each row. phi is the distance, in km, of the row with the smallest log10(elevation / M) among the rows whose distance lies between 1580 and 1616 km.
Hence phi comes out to 1583.0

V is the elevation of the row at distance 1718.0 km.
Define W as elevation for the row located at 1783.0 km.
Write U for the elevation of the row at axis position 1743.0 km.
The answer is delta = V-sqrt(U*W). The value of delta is -1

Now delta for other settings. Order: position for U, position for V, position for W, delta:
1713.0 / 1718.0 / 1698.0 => -1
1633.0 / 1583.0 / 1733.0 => -4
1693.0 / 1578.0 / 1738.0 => -4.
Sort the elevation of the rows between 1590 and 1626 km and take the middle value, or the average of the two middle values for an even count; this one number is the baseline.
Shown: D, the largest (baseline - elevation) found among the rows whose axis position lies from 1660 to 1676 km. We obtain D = -4.4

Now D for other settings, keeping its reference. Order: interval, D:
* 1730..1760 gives -1.9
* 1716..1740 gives -1.9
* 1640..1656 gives -2.9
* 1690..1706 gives -4.9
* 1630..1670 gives -2.4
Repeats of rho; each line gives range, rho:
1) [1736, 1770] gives 0.6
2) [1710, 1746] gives 0.1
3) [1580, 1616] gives 0.0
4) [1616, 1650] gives 0.1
